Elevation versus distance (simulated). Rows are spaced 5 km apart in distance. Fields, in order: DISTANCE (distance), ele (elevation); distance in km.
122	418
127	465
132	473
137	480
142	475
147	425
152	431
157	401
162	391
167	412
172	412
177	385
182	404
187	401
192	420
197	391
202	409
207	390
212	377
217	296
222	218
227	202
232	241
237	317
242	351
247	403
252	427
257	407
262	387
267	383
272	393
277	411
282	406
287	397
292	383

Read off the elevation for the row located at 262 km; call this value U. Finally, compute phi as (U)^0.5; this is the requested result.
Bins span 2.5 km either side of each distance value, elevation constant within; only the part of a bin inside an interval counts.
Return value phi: 19.7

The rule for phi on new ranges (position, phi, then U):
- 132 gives 21.7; 473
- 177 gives 19.6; 385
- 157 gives 20.0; 401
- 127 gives 21.6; 465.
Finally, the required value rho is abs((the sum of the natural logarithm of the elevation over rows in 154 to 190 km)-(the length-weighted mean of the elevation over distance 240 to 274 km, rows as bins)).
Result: 352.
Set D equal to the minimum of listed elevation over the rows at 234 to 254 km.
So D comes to 317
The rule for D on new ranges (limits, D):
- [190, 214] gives 377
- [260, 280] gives 383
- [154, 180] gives 385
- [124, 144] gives 465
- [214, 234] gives 202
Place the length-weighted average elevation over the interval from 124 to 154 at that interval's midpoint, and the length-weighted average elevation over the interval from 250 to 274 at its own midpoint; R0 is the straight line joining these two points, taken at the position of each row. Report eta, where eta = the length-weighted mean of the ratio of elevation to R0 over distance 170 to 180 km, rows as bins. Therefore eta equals 0.90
